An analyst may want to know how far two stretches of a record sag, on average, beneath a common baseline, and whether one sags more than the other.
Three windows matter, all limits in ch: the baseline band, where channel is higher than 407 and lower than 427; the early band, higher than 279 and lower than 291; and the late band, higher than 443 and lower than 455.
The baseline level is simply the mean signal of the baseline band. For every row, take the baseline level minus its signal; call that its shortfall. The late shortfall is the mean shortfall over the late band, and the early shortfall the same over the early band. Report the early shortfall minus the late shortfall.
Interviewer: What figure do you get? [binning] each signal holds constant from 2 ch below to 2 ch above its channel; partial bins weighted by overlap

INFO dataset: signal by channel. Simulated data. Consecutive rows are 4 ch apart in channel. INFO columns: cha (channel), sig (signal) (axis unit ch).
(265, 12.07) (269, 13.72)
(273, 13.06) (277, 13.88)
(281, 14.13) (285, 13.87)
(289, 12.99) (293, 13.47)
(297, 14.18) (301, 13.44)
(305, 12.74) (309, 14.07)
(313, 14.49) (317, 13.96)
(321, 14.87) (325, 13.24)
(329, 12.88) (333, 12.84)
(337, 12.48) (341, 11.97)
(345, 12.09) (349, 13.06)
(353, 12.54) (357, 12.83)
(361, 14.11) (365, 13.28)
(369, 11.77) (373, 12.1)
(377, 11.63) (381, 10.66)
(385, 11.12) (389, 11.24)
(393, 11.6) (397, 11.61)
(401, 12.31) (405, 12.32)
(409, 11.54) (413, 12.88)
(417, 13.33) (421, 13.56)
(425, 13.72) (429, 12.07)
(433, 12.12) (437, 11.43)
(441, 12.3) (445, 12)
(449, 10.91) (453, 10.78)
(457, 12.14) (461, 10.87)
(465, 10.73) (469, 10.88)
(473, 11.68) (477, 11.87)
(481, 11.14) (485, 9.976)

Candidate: -2.4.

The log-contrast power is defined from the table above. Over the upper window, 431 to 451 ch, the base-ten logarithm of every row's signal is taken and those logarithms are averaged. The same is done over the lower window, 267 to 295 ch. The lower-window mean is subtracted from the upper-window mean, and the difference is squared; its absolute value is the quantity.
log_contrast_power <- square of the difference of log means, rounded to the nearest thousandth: 0.004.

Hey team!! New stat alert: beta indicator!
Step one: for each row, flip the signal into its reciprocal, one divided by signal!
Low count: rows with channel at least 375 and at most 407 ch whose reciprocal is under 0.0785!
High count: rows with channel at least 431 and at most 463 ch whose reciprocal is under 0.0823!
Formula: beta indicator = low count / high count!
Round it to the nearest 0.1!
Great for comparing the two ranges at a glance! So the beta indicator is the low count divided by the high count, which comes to 0.0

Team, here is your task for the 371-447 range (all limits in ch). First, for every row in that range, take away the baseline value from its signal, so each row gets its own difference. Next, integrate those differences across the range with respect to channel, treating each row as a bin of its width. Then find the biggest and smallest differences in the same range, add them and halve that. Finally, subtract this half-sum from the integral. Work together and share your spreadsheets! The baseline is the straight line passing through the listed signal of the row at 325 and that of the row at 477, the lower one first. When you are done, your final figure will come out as -30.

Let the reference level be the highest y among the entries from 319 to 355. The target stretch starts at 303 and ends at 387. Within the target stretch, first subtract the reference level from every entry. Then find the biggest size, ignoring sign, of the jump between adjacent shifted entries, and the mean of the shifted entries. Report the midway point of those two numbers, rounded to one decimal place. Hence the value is -0.2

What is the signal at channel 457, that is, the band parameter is 12.14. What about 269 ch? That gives 13.72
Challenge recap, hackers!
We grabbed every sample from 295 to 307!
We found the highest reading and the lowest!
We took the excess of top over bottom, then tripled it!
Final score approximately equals 4.3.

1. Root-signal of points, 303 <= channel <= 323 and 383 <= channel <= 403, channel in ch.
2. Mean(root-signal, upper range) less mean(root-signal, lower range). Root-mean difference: -0.34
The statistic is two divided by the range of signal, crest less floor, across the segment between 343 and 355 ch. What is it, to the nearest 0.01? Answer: 2.06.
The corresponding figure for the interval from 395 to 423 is 0.99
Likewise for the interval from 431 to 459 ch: 1.32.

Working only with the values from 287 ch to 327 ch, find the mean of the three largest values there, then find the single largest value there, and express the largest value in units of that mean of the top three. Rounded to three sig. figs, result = 1.02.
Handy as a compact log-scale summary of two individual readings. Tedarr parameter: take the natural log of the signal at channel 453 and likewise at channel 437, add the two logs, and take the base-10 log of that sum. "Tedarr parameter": 0.683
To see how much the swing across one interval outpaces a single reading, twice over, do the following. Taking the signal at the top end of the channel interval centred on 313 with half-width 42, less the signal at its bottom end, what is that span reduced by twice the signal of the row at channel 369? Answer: -24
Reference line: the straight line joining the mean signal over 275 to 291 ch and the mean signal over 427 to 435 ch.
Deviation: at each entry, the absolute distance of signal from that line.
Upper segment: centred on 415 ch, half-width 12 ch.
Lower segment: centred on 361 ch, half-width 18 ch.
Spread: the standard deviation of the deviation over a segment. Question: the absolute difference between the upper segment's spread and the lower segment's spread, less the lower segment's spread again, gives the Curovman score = -0.32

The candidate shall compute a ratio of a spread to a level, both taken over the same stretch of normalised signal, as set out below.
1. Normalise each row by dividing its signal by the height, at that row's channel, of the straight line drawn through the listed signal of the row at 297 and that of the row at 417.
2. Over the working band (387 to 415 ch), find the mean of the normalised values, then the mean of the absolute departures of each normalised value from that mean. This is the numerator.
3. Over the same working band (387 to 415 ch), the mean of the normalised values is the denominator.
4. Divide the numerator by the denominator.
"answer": 0.044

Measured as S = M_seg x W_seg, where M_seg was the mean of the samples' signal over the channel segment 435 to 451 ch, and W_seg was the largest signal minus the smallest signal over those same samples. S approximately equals 16.2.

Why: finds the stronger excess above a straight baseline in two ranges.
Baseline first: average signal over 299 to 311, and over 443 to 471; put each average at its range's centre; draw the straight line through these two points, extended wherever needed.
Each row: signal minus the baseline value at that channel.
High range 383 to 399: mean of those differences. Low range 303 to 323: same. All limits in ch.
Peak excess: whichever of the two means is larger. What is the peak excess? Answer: 0.73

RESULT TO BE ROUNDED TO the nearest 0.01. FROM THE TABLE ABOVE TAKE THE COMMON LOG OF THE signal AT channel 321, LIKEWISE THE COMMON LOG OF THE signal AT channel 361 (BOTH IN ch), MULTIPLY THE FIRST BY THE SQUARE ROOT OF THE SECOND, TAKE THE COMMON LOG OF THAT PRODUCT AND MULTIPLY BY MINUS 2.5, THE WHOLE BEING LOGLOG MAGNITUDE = -0.25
